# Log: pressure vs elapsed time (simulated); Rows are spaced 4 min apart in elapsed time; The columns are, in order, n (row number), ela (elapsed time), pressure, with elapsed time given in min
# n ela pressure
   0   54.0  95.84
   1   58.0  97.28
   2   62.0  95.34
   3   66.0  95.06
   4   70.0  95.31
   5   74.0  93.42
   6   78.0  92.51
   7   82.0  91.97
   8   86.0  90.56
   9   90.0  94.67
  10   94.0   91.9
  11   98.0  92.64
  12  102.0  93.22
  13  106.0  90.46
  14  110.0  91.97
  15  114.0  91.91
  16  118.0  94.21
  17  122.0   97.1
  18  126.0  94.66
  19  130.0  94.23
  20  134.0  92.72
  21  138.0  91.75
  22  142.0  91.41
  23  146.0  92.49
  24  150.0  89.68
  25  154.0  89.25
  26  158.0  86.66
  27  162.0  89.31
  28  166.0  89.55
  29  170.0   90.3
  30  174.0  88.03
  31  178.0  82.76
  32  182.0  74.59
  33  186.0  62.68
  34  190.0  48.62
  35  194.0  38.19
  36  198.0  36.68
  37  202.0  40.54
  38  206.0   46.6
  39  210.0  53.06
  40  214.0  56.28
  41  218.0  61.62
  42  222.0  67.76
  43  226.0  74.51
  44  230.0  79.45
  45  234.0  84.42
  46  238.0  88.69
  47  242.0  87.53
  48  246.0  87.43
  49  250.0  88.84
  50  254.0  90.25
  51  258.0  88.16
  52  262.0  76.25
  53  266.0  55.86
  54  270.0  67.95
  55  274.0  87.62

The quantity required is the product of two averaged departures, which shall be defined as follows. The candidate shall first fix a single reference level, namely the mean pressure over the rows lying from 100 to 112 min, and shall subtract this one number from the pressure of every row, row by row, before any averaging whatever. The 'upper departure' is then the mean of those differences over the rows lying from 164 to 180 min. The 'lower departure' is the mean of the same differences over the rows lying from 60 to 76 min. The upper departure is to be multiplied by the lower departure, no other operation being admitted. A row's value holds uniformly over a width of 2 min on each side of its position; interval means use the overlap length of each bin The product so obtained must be -12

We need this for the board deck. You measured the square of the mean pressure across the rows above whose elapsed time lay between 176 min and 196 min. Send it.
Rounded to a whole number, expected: 3766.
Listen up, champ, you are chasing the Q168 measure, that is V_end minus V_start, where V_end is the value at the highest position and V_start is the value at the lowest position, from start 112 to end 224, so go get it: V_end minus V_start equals -24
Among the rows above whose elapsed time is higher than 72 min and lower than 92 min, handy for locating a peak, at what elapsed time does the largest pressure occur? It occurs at 90.0 min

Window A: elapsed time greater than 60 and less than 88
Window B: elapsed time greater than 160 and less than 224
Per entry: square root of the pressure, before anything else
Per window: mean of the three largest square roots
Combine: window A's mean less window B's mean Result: 0.3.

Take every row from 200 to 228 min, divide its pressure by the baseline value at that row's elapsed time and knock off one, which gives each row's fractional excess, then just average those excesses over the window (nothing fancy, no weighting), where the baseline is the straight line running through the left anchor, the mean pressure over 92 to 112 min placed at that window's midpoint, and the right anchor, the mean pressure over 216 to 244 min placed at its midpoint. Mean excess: -0.3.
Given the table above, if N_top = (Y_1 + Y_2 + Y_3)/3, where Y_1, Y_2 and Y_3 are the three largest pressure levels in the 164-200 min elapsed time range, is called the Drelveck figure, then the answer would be 89.3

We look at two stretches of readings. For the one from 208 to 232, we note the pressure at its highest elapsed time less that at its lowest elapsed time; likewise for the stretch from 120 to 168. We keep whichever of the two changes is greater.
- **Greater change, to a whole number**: 26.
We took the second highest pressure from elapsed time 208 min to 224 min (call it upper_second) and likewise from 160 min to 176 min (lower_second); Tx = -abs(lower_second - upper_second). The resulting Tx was -28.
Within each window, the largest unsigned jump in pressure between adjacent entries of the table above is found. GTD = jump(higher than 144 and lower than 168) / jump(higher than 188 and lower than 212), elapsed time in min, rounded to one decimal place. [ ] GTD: 0.3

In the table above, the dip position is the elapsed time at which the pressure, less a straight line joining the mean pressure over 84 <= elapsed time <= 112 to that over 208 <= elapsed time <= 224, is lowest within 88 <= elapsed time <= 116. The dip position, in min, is 94.0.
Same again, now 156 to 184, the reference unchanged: 182.0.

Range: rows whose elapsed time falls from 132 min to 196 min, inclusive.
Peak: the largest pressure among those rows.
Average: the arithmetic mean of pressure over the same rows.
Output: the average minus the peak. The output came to -12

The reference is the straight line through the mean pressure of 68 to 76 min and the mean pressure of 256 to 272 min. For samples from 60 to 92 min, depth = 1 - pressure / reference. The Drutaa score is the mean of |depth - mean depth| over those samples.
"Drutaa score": 0.011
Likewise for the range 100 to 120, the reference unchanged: 0.013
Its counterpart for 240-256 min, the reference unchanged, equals 0.022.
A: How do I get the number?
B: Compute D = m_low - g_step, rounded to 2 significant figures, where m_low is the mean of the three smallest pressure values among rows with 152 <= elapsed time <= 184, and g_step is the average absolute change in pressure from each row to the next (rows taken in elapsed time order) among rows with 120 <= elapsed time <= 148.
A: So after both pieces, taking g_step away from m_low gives 80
